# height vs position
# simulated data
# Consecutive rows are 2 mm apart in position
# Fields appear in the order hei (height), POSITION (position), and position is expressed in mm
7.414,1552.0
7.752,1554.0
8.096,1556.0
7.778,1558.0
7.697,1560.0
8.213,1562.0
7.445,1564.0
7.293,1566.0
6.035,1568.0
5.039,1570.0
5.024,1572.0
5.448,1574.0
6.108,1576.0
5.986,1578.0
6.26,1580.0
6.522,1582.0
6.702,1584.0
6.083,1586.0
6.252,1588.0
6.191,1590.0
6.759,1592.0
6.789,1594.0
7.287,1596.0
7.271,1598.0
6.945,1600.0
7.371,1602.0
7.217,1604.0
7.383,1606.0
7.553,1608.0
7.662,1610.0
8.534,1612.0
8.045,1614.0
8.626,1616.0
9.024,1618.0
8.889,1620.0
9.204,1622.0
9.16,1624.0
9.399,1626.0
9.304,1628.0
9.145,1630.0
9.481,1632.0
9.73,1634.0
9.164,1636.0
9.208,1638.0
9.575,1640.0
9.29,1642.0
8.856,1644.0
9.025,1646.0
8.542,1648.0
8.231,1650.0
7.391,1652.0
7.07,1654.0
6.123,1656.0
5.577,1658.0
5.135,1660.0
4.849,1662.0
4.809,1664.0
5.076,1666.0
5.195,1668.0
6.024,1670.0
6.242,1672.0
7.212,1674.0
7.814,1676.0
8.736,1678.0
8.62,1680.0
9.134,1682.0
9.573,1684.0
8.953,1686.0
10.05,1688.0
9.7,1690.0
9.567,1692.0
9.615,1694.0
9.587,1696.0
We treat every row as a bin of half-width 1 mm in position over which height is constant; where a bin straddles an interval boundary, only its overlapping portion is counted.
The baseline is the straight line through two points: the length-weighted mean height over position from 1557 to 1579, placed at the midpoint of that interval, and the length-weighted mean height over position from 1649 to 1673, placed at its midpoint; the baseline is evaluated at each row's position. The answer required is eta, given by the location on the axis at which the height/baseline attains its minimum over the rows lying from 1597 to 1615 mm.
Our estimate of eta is 1600.0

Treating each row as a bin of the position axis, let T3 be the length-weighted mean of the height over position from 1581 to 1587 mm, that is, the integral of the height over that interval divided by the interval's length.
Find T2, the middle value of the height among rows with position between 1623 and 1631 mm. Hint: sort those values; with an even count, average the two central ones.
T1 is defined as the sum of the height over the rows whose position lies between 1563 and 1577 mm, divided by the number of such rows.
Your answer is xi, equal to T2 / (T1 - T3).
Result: -24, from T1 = 6.1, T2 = 9.2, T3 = 6.4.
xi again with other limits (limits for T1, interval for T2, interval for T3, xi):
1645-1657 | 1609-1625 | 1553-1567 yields -379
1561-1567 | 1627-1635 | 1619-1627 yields -6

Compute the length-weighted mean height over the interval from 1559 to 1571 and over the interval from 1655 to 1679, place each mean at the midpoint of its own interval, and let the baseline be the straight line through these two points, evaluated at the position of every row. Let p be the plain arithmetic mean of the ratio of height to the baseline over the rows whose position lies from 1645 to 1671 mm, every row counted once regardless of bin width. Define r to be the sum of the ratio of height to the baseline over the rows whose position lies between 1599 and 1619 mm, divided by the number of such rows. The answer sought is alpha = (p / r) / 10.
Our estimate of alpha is 0.09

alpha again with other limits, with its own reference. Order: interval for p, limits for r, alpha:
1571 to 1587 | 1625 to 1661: 0.07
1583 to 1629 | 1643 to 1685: 0.10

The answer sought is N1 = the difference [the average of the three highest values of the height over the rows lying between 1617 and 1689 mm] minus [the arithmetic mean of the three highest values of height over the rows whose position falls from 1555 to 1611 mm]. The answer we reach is 1.8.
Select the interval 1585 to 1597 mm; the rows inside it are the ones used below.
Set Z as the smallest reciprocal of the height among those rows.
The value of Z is 0.137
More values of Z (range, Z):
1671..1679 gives 0.114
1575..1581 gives 0.160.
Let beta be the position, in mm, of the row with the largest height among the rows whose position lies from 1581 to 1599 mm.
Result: 1596.0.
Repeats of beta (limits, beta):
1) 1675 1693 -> 1688.0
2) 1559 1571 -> 1562.0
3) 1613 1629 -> 1626.0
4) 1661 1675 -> 1674.0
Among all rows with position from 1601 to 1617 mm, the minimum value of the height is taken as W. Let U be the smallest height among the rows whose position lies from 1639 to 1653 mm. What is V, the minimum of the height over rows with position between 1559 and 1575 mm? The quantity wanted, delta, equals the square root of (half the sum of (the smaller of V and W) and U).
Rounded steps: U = 7.391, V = 5.024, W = 7.217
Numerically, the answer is 2.49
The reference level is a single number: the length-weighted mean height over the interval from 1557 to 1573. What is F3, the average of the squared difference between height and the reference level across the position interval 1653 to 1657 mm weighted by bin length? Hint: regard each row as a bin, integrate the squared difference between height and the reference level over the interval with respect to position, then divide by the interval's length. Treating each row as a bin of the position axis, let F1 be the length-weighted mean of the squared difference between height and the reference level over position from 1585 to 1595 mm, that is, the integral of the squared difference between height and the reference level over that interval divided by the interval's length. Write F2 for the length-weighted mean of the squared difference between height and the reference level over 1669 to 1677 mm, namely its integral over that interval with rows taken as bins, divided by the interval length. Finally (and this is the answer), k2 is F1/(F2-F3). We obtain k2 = 1.0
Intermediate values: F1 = 0.2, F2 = 0.5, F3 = 0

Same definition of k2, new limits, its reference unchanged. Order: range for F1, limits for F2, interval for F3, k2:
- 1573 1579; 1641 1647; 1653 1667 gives 0.4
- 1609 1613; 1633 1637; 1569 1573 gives 0.5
